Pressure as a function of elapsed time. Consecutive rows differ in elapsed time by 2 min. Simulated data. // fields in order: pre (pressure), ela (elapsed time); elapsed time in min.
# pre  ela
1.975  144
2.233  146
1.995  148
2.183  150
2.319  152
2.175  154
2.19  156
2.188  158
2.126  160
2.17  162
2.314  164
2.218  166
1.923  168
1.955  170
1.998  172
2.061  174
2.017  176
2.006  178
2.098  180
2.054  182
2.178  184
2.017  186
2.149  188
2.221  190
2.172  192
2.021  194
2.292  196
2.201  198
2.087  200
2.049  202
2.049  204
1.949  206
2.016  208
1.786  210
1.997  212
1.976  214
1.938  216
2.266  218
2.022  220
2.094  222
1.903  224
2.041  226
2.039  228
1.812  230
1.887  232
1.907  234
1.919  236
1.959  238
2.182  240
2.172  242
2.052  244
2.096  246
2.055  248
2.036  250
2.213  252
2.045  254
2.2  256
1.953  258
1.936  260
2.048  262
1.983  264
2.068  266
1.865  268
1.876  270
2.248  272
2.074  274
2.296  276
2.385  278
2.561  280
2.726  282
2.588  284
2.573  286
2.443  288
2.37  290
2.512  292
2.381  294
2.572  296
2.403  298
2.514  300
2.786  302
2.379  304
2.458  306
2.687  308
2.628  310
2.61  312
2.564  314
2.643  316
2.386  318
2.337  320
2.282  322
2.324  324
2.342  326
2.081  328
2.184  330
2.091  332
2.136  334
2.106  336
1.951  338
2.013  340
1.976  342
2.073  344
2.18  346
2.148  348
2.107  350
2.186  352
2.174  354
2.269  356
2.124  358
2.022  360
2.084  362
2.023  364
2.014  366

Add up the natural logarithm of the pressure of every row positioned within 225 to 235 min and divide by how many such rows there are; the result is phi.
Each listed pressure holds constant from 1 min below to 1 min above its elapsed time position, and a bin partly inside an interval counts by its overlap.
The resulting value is 0.660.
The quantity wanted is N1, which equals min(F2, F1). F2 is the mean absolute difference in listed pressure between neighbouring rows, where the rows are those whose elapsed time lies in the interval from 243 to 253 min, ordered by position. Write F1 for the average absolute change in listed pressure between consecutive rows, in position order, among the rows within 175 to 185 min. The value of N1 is 0.07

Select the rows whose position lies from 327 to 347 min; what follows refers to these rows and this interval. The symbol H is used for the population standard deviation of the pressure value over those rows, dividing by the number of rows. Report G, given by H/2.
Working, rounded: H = 0.08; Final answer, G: 0.038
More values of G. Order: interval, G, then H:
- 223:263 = 0.055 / 0.11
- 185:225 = 0.062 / 0.12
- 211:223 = 0.054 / 0.11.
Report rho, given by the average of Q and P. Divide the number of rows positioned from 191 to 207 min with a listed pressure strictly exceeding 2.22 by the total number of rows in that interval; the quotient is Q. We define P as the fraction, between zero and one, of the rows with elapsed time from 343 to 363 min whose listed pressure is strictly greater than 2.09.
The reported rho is 0.41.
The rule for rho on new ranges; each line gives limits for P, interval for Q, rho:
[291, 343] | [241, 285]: 0.56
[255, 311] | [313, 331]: 0.75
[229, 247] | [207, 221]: 0.24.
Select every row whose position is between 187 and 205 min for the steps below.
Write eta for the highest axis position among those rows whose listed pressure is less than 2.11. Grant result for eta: 204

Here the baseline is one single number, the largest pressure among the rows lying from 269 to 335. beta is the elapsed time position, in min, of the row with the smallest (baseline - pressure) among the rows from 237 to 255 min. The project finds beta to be 252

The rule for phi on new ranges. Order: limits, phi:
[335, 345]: 0.705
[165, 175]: 0.707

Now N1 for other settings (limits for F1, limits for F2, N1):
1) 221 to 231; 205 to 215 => 0.13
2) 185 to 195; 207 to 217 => 0.10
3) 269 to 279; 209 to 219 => 0.15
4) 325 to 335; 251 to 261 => 0.13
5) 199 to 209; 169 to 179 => 0.04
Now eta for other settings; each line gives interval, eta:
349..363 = 362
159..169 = 168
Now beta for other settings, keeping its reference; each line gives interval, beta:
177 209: 196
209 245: 218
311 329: 316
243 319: 302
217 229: 218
